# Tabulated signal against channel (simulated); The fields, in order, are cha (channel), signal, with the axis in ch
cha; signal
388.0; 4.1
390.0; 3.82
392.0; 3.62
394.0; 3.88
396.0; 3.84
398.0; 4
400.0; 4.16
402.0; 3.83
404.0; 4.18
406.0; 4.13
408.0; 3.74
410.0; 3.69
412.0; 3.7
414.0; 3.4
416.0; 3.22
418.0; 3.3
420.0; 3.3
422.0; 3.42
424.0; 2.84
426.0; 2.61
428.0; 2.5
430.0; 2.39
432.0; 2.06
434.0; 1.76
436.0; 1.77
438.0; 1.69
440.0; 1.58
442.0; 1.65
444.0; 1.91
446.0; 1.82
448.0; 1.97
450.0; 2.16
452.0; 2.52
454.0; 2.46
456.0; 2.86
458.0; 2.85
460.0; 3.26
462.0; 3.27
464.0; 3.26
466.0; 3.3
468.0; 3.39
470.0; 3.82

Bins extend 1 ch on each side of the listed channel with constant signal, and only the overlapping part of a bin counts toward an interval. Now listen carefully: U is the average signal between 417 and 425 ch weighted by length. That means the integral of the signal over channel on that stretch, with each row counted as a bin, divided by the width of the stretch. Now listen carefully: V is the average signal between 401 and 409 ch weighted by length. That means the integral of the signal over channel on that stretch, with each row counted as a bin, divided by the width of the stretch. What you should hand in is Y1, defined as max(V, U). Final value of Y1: 3.97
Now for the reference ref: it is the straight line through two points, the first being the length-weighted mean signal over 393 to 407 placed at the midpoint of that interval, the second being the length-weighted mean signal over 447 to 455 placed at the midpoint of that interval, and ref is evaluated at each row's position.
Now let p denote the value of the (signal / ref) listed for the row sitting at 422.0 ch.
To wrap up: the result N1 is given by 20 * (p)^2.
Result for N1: 22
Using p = 1.05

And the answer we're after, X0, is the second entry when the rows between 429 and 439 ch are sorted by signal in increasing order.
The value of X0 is 1.76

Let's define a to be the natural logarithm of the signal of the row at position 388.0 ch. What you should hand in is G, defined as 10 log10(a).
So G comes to 1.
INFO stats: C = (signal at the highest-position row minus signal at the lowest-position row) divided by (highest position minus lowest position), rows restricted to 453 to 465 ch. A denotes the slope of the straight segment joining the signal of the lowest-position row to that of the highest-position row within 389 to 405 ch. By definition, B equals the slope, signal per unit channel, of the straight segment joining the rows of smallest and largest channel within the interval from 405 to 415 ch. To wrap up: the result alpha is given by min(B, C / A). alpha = -0.09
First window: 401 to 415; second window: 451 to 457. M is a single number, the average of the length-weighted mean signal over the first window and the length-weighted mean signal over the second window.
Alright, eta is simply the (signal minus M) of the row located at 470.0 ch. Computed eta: 0.6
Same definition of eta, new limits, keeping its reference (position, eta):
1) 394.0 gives 0.7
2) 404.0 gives 1.0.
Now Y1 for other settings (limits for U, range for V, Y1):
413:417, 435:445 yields 3.31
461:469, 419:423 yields 3.36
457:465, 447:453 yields 3.16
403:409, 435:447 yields 4.02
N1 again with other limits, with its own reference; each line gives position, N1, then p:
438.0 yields 8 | 0.62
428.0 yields 13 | 0.82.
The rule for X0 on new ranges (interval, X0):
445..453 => 1.97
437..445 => 1.65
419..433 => 2.39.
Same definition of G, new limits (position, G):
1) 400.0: 2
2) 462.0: 1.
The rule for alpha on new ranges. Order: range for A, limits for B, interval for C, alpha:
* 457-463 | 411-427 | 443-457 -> -0.08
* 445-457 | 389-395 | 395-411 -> -0.10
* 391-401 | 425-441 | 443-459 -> -0.07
